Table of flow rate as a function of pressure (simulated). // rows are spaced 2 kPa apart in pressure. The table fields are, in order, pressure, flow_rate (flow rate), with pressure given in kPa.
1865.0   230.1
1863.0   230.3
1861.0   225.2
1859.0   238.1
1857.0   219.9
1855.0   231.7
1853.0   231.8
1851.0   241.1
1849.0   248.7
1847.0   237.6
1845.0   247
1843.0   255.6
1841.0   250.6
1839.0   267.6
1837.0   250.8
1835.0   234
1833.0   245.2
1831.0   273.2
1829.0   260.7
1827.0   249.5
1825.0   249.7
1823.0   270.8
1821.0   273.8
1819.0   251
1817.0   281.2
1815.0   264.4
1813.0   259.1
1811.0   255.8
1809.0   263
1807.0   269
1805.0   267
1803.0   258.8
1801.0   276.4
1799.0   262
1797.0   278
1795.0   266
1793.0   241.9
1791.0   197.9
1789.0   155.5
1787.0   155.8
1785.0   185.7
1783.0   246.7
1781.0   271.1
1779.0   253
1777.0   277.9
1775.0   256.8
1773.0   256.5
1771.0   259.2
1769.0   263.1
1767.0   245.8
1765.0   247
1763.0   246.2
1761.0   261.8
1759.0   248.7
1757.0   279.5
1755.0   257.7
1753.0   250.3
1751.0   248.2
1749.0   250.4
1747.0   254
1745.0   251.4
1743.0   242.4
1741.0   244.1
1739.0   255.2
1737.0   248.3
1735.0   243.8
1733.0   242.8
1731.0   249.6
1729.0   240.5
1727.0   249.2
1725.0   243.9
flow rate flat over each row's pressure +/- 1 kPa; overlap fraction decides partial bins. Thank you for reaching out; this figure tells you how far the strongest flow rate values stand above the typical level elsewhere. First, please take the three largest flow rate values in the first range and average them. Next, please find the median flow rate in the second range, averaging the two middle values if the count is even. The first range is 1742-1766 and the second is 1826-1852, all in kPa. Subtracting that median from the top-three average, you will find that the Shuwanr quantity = 17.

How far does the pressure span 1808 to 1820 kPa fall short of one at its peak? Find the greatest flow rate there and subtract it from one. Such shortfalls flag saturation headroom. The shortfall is -280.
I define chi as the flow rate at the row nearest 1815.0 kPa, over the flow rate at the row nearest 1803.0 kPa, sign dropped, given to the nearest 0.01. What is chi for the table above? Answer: 1.02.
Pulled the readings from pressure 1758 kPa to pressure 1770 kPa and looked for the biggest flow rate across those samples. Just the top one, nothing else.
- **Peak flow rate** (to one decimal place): 263.1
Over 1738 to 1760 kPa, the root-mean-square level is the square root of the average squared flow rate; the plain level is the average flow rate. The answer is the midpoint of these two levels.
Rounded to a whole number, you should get 253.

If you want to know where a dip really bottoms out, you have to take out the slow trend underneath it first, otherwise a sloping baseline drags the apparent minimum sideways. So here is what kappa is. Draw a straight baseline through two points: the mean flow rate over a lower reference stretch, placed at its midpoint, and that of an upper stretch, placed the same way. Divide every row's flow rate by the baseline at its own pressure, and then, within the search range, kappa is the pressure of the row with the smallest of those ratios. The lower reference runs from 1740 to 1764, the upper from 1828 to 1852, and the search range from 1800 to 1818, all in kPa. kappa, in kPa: 1811.0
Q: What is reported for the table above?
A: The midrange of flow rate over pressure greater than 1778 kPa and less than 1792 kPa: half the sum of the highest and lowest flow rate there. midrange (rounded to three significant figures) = 213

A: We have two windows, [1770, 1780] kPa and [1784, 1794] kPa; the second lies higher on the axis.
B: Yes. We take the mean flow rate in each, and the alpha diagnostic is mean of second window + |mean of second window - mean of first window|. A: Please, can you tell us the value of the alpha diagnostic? 261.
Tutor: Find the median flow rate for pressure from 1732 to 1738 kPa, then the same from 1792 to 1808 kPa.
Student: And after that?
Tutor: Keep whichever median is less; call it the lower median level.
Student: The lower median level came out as 244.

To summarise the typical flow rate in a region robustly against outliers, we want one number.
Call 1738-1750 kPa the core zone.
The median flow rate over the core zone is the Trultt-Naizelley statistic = 251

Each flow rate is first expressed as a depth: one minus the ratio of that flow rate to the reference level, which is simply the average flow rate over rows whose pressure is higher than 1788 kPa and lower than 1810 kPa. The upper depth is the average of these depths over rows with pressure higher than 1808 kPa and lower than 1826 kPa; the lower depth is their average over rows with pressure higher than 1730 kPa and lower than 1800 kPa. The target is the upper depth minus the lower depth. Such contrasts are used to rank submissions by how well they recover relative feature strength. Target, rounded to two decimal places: -0.07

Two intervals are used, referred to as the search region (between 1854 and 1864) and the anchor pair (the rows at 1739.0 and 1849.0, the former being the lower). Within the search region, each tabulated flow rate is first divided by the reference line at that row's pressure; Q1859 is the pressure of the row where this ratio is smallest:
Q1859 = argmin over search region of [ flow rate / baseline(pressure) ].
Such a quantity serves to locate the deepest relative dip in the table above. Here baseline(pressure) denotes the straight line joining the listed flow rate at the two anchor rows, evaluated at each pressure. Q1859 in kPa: 1857.0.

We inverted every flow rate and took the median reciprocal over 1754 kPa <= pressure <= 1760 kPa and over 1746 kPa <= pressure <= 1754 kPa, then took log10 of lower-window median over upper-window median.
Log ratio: 0.013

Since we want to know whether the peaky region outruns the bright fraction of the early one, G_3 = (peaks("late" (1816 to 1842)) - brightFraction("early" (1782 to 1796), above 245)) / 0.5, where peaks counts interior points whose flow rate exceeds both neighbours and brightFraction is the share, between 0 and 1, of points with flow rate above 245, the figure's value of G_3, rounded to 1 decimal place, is 5.4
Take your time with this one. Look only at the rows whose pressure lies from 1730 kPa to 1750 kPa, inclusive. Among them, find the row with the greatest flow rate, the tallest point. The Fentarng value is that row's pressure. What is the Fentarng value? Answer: 1739.0 kPa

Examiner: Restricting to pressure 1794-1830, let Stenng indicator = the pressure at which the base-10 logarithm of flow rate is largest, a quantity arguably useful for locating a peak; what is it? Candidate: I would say 1817.0 kPa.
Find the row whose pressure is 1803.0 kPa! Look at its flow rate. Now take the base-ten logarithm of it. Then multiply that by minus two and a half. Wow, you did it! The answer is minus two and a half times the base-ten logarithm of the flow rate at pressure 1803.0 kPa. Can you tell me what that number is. -6.03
